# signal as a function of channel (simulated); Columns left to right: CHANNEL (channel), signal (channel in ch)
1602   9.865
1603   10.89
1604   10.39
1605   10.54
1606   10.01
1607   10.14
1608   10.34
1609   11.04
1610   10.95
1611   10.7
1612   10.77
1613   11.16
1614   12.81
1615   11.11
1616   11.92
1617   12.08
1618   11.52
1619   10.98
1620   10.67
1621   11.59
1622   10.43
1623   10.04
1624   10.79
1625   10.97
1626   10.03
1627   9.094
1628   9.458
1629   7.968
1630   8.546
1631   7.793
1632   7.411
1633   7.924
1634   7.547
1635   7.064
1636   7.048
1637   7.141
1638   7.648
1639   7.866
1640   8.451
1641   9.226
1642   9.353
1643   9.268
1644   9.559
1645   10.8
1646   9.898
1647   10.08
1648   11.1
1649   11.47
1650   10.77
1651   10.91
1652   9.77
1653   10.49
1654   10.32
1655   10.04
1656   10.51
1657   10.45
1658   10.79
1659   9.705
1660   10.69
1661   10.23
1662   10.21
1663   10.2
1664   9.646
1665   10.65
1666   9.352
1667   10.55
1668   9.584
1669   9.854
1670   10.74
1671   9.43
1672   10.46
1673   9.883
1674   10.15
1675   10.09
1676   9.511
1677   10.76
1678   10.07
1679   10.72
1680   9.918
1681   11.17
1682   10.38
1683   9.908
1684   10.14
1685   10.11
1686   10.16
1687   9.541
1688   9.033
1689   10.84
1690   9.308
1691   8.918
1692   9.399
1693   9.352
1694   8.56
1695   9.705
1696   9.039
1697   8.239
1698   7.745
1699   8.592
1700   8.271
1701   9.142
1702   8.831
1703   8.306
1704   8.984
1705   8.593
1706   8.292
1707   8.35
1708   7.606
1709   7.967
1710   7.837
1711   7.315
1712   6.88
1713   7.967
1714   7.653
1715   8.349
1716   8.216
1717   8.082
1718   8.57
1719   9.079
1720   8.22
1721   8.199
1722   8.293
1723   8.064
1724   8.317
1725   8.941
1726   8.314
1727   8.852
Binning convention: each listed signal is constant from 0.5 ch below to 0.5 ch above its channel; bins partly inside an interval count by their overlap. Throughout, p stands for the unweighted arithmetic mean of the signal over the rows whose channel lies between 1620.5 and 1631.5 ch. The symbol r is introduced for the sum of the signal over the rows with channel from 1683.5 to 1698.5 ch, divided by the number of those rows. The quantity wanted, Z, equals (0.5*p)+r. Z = 14.2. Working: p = 9.7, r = 9.3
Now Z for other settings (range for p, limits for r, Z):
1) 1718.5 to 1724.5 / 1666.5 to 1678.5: 14.3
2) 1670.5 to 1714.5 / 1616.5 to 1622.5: 15.8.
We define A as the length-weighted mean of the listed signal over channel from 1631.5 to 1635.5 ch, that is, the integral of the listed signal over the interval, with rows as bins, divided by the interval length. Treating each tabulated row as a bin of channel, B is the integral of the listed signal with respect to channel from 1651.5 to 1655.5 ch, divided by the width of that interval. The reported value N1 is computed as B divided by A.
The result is 1.36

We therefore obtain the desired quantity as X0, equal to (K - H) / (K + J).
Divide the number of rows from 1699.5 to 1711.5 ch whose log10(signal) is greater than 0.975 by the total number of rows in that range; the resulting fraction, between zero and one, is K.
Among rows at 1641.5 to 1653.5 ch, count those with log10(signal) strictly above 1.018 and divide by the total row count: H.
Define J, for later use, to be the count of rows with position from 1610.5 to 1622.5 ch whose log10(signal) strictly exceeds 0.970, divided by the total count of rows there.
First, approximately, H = 0.5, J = 1.00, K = 0.00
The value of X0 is -0.50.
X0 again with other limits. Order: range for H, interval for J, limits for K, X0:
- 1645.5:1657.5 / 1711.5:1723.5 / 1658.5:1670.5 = 0.36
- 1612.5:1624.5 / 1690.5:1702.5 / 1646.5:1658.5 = 0.07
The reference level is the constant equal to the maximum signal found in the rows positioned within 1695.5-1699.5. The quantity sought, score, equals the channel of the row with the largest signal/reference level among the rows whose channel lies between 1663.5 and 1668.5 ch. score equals 1665 ch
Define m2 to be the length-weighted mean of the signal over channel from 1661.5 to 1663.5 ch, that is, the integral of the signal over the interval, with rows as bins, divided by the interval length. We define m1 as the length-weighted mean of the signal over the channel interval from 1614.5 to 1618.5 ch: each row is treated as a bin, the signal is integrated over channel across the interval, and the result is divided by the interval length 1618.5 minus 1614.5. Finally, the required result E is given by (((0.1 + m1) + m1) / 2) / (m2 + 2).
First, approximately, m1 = 11.7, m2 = 10.2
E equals 0.96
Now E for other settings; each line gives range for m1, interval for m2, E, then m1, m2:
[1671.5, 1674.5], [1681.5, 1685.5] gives 0.84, 10.2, 10.1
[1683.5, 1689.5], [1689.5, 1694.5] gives 0.90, 10.0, 9.1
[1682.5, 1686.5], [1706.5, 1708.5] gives 1.02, 10.1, 8.0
